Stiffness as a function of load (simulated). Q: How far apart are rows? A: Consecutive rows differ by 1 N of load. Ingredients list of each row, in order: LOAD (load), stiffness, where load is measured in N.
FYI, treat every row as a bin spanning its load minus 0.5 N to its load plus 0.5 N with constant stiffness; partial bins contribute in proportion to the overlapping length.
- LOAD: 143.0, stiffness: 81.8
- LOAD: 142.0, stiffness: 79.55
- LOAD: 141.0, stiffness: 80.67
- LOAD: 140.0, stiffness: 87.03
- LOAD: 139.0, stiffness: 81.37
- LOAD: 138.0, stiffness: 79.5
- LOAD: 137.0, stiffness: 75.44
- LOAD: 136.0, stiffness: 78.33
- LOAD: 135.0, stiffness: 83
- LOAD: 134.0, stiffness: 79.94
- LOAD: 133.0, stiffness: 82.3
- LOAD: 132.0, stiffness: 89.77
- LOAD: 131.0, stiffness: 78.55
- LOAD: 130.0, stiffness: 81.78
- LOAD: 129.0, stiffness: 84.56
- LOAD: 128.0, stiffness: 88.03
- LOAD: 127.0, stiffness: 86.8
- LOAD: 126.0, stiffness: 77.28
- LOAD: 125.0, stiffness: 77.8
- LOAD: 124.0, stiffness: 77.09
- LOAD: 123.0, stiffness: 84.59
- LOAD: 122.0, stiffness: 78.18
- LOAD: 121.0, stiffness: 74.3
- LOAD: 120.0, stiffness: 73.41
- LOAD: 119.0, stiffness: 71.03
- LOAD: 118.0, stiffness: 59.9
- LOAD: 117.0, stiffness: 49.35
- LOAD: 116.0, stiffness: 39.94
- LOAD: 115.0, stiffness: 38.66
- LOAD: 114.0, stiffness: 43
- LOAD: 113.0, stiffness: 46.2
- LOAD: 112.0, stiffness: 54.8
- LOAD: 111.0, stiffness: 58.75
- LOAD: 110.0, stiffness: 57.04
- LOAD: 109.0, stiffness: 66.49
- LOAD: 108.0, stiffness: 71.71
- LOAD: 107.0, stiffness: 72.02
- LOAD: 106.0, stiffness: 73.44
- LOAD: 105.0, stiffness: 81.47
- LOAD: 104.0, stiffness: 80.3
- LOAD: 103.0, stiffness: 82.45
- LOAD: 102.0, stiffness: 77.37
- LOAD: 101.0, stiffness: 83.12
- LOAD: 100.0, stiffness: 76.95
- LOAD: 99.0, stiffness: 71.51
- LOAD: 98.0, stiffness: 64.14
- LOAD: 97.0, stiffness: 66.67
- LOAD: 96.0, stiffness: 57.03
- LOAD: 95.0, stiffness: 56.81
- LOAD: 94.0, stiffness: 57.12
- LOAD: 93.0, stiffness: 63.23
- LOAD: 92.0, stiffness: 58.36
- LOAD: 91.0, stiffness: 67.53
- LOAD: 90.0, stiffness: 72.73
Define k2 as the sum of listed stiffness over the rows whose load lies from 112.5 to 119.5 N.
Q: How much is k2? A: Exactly 348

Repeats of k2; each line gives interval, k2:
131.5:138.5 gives 568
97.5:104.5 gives 536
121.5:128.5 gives 570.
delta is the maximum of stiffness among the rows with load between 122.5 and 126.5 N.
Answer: 84.59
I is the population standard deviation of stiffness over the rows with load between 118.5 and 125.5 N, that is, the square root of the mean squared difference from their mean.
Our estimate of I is 4.0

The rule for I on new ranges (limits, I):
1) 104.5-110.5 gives 7.4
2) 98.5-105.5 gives 3.8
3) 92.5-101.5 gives 8.8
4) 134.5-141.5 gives 3.4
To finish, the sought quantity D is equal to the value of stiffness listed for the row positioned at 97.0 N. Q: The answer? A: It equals 66.67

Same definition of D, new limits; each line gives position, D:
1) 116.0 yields 39.94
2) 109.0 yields 66.49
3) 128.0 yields 88.03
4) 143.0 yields 81.8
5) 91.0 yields 67.53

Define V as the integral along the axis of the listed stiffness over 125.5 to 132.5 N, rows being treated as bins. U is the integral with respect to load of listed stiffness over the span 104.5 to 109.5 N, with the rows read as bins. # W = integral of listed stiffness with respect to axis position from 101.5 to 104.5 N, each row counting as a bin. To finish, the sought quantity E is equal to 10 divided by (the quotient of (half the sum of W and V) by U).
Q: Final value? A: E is 9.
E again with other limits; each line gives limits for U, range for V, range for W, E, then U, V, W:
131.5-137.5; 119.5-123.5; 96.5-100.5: 17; 489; 310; 279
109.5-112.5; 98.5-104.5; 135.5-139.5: 4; 171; 472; 315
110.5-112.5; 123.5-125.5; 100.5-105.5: 4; 114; 155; 405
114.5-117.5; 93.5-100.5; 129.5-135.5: 3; 128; 450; 495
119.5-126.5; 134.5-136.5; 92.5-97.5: 23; 543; 161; 301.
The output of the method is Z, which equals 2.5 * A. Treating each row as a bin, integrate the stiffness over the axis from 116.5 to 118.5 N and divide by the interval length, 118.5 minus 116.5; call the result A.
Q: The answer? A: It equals 137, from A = 55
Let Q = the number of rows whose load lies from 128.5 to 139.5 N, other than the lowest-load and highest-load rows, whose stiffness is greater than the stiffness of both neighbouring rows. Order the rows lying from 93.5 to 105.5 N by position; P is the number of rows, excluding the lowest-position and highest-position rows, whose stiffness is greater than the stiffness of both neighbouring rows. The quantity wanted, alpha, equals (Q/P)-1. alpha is -0.33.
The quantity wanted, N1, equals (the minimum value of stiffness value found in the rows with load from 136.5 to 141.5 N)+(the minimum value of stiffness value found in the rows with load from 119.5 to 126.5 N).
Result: 149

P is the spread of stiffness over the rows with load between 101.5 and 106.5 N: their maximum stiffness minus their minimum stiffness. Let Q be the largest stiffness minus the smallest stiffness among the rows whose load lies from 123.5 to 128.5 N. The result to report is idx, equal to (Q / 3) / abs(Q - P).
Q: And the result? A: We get 1.89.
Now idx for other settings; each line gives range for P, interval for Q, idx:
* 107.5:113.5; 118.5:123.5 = 0.38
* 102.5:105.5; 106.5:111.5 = 0.39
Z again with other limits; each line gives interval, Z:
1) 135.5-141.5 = 201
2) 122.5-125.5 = 200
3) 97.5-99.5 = 170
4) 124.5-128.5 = 206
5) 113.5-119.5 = 126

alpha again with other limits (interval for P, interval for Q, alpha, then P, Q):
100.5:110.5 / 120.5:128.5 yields 0.00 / 2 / 2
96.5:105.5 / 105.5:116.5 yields -0.50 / 2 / 1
